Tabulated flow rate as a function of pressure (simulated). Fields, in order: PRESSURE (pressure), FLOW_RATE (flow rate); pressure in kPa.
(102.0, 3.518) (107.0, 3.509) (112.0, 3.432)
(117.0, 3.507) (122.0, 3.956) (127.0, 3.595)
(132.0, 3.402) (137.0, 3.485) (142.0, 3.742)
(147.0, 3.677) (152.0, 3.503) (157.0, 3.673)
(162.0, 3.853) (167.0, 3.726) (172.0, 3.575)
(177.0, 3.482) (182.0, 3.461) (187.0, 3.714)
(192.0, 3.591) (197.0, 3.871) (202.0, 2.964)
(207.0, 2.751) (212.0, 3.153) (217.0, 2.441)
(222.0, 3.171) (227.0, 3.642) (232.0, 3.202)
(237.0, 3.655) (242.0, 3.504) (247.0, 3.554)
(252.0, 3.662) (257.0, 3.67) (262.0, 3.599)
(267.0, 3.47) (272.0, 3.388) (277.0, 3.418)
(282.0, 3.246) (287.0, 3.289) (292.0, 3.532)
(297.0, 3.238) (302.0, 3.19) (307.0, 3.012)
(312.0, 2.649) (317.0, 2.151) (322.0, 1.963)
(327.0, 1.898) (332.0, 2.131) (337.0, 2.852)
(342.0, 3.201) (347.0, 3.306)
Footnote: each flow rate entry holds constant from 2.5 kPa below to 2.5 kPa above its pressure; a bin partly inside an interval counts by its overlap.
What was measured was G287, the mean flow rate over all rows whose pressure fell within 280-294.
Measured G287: 3.4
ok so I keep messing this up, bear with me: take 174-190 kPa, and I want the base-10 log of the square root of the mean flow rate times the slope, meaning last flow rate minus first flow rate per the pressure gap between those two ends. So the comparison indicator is -0.542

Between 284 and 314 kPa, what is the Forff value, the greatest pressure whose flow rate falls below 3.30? 312.0 kPa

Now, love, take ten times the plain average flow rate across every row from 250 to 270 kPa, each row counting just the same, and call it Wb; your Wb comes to 36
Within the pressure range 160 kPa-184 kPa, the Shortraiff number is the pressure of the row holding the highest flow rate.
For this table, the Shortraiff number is 162.0 kPa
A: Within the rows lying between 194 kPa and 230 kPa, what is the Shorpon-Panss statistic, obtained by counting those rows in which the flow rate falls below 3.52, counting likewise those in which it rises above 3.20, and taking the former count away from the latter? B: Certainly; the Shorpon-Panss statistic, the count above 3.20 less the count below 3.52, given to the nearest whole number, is -3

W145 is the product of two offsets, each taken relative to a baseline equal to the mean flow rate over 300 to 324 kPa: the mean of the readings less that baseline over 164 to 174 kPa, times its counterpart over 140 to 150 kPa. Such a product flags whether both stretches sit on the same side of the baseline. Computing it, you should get 1.18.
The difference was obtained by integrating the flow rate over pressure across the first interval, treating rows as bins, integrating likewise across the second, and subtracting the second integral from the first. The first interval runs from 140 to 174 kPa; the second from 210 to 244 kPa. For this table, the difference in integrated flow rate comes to 15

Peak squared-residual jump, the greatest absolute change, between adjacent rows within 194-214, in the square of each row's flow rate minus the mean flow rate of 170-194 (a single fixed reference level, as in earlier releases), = 0.49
